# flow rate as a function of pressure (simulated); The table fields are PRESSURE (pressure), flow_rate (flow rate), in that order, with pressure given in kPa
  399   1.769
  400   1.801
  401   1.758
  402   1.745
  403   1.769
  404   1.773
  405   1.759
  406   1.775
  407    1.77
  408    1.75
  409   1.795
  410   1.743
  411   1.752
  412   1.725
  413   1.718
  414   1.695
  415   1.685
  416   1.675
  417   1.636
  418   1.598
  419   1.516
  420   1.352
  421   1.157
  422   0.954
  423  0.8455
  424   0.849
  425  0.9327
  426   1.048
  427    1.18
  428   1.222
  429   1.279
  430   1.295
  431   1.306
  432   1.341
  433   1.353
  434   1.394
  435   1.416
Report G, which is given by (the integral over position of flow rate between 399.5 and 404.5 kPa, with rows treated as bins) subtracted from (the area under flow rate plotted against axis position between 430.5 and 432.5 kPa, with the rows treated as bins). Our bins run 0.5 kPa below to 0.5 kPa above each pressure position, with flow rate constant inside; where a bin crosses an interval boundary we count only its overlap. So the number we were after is -6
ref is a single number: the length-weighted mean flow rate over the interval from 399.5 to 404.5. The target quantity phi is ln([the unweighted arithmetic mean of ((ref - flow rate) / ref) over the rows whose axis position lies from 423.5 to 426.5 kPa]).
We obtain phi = -1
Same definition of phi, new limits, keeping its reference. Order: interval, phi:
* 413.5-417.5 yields -3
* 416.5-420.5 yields -2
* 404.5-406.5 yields -7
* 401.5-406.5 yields -6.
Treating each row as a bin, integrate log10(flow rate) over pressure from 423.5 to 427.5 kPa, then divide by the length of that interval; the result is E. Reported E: 0.00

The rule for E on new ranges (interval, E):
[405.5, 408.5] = 0.25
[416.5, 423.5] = 0.10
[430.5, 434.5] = 0.13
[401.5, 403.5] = 0.24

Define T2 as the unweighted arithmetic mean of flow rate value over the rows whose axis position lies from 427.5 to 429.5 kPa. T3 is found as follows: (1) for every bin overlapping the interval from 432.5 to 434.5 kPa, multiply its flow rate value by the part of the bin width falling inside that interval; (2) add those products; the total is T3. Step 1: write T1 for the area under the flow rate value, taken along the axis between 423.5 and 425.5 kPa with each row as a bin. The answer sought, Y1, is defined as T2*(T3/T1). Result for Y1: 1.9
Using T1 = 1.78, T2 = 1.25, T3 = 2.7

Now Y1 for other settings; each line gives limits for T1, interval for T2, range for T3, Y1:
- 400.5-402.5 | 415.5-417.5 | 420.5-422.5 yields 1.0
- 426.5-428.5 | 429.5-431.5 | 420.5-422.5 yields 1.1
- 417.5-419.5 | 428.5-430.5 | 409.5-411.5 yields 1.4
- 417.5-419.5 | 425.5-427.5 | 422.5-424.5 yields 0.6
